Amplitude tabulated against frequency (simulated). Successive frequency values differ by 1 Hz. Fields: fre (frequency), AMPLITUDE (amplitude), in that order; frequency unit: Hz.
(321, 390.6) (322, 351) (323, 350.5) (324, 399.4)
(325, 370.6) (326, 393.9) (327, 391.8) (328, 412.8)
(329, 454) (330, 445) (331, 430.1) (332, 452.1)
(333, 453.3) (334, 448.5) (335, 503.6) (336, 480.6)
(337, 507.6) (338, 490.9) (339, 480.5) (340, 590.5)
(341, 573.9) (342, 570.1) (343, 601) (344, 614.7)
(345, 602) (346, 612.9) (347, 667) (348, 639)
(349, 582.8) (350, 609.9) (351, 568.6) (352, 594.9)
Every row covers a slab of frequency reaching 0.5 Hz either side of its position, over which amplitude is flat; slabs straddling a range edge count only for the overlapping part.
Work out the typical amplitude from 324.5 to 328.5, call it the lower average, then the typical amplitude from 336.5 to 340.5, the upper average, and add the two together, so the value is 910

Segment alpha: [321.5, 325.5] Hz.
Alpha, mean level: 368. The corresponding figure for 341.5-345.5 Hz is 597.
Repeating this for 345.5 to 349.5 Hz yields 625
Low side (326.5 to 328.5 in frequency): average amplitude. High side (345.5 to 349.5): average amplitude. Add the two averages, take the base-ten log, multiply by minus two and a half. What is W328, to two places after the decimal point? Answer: -7.53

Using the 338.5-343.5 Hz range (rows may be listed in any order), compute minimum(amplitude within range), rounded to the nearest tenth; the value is 480.5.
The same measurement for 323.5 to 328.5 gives 370.6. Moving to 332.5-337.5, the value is 448.5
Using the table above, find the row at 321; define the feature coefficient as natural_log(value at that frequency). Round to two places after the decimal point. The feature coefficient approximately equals 5.97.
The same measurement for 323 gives 5.86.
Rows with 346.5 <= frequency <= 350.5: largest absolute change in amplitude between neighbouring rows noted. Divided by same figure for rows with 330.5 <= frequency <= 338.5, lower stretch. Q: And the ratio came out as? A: 1.0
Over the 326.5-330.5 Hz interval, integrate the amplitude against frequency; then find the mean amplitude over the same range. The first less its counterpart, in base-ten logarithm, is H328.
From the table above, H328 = 3.11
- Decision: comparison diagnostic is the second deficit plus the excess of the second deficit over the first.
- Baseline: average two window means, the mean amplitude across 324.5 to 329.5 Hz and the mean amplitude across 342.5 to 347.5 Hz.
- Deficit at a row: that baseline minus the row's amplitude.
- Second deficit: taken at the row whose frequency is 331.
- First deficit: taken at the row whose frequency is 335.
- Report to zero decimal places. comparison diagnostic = 155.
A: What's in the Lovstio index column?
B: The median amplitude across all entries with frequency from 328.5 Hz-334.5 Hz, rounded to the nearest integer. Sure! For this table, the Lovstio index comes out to 450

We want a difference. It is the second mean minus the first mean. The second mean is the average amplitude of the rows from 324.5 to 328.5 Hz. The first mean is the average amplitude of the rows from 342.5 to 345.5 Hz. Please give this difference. -214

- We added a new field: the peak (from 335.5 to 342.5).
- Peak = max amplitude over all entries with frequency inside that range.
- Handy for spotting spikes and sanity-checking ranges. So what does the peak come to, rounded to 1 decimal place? 590.5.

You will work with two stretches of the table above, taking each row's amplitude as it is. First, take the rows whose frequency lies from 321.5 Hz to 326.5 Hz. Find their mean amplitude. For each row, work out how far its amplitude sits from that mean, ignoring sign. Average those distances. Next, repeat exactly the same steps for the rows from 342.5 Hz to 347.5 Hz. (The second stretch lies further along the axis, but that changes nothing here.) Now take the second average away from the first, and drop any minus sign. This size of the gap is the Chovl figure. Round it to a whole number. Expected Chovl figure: 0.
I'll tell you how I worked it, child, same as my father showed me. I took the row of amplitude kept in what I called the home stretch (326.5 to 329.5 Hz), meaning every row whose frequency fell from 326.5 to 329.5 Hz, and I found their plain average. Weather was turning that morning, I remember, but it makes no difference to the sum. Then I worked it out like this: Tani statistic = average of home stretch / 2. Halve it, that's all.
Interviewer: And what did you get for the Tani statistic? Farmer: 210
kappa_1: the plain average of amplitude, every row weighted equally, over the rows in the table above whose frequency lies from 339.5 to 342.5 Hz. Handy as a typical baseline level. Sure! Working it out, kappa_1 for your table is 578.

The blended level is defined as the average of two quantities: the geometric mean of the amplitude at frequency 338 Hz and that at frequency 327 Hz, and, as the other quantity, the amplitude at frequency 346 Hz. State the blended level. 526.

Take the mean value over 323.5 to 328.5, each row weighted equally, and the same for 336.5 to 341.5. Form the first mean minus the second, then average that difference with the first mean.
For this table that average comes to 129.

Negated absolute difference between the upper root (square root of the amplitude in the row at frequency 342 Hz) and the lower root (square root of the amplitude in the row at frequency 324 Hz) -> -3.9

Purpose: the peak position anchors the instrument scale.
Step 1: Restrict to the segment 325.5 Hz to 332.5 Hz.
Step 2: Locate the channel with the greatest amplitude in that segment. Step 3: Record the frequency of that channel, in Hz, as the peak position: 329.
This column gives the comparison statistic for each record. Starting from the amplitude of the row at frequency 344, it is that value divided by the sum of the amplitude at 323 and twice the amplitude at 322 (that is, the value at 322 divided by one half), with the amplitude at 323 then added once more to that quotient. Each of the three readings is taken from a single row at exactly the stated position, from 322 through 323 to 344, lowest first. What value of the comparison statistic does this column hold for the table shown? 351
